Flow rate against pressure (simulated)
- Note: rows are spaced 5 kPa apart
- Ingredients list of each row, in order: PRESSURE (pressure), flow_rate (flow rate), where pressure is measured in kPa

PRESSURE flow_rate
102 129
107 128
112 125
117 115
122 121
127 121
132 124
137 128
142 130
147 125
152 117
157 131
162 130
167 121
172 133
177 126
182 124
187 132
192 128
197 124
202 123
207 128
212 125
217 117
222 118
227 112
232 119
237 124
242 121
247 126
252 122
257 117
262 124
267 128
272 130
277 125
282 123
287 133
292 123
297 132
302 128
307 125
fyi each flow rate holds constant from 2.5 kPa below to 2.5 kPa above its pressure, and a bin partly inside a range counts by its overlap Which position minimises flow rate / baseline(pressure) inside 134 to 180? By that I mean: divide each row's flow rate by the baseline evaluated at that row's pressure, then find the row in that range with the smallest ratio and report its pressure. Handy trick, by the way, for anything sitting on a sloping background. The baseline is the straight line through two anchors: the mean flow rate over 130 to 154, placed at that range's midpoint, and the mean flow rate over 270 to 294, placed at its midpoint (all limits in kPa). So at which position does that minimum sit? 152 kPa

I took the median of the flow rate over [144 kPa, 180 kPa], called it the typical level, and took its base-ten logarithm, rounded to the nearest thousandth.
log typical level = 2.100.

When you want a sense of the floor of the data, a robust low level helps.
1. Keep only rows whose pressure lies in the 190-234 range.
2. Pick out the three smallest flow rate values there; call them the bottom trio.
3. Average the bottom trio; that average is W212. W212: 116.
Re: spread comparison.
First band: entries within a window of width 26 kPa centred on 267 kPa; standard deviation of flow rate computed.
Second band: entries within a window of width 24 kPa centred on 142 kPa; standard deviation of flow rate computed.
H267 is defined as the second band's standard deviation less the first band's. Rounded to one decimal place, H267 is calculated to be 0.0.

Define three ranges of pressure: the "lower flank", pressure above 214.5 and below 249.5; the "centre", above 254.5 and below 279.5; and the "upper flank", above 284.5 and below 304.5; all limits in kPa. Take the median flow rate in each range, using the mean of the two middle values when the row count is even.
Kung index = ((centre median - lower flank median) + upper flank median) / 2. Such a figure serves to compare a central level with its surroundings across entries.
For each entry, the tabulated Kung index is 68.0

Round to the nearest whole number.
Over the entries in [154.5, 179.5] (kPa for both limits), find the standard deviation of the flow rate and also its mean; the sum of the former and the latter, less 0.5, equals 132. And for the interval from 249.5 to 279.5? 128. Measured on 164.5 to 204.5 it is 130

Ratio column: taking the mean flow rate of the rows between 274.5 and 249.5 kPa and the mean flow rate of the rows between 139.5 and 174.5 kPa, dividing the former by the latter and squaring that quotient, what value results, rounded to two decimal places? 0.96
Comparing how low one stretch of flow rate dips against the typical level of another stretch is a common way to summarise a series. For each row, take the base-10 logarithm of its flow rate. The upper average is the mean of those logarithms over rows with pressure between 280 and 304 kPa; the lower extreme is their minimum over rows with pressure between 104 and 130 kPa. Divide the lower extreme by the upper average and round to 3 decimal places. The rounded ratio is 0.978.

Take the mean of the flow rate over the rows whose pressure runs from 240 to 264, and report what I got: 122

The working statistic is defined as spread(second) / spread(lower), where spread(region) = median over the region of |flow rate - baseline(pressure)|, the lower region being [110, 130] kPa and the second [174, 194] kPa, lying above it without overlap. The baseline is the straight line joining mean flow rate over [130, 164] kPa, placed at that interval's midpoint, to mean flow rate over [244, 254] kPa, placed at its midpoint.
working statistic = 0.36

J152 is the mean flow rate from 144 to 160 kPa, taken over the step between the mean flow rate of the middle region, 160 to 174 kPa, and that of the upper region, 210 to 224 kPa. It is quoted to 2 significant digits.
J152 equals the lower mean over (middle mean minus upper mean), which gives 16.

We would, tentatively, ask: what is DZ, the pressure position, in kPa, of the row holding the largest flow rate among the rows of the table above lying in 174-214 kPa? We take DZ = 187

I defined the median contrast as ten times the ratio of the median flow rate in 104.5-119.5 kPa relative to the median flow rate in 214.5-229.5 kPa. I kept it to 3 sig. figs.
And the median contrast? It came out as 10.7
